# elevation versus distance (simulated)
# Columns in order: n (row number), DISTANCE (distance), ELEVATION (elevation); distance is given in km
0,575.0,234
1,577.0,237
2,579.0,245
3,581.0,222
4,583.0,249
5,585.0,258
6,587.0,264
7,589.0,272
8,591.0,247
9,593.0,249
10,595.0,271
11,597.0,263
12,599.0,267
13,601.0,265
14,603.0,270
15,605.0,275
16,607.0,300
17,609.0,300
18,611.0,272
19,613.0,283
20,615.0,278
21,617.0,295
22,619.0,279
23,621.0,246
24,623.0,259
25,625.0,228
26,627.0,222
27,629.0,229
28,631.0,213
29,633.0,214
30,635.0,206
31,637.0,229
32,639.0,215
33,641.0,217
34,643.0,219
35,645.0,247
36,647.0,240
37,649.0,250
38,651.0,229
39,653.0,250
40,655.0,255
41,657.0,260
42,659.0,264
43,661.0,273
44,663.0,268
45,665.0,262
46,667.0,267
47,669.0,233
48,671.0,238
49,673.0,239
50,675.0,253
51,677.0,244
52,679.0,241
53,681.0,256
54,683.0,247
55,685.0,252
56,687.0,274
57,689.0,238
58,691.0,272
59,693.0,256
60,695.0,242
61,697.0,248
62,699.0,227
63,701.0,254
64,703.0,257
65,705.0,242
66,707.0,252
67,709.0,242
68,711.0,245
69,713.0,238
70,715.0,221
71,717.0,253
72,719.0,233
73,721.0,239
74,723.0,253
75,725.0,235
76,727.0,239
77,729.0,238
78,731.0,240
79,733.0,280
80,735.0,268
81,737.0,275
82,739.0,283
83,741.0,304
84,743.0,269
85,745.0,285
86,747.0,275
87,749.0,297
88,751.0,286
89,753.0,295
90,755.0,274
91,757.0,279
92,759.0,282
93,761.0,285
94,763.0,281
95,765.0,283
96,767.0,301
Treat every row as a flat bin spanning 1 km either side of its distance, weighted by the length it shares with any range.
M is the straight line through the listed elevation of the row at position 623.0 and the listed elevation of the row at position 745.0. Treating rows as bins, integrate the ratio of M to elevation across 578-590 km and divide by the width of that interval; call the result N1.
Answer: 1.000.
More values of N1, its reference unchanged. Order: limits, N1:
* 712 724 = 1.168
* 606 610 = 0.853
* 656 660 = 1.017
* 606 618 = 0.892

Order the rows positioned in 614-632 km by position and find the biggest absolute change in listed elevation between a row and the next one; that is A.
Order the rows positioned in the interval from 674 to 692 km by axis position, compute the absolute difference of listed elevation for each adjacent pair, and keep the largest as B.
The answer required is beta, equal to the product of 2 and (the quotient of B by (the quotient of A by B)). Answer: 79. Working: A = 33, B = 36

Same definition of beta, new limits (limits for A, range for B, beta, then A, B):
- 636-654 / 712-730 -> 73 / 28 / 32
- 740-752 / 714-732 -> 59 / 35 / 32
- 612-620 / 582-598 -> 74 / 17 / 25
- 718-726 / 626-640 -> 59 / 18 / 23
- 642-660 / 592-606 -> 35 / 28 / 22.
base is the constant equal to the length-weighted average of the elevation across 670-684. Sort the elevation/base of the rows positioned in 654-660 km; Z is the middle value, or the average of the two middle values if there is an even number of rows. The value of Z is 1.06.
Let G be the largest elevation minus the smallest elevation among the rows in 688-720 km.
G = 51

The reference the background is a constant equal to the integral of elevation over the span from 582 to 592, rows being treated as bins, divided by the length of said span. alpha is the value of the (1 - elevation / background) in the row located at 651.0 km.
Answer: 0.11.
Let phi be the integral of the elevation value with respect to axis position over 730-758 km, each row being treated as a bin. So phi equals 7820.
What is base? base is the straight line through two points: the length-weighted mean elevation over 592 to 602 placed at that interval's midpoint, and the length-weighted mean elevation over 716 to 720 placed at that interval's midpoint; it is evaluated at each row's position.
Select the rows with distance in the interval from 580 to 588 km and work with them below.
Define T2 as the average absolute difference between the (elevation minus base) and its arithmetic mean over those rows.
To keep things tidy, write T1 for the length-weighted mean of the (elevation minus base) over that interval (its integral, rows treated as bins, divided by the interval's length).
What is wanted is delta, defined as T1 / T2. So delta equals -1.3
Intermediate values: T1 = -17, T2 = 13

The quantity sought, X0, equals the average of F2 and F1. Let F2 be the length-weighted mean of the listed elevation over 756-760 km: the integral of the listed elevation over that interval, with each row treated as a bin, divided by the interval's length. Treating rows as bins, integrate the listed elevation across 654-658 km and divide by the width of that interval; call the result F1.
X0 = 269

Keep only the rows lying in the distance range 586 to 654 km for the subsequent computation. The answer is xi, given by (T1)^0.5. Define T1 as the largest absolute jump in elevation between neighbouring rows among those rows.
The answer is 5.7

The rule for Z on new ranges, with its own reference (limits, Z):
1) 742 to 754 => 1.16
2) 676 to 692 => 1.02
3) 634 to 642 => 0.88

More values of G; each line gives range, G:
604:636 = 94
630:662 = 67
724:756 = 69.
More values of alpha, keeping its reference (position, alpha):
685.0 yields 0.02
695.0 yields 0.06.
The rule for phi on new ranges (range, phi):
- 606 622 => 4506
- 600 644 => 11028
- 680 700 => 5024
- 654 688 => 8652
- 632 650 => 4074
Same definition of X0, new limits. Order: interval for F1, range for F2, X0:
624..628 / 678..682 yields 237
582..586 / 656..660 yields 258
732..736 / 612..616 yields 277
